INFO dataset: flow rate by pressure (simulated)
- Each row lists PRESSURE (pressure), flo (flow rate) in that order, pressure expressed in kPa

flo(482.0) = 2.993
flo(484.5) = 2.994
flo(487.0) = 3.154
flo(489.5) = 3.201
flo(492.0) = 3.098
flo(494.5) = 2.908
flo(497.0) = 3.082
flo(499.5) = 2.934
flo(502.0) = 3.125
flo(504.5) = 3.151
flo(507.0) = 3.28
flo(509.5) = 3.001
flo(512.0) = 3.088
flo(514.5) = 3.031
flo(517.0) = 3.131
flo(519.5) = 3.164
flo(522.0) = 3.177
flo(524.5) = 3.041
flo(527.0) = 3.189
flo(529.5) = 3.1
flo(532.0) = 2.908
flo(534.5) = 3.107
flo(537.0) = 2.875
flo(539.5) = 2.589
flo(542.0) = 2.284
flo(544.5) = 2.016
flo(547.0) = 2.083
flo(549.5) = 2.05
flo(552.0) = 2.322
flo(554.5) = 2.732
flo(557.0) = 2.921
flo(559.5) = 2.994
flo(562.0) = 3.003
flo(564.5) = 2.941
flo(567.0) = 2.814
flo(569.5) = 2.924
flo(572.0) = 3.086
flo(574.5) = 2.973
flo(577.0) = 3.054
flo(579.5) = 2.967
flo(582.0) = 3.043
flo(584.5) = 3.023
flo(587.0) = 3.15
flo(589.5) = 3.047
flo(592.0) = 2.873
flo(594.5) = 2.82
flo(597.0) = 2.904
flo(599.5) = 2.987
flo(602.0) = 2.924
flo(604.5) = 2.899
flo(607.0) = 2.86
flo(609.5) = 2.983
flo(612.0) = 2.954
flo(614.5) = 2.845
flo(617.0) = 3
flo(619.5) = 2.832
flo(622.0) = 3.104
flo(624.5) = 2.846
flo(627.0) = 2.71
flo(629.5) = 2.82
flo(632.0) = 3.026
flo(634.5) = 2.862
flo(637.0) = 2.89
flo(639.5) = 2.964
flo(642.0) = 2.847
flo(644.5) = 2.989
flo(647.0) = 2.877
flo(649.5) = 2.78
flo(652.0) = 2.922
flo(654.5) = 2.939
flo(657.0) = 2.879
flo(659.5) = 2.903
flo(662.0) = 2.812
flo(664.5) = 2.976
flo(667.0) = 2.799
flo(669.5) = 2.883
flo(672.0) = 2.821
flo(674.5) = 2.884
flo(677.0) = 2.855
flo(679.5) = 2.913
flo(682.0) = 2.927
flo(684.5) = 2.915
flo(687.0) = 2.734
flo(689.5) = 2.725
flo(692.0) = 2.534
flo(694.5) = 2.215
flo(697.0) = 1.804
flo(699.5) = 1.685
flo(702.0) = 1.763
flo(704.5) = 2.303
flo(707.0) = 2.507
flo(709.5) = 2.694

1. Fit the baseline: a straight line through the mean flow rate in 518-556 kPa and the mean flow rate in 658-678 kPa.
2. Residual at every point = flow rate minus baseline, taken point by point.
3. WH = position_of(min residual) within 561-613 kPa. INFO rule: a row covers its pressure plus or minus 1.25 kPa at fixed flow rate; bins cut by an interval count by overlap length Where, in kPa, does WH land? 594.5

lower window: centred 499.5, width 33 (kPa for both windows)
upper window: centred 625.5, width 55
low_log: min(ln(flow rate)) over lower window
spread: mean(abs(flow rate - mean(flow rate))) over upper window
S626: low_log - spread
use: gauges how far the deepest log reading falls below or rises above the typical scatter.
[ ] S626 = 1.0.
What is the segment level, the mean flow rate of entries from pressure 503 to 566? 2.85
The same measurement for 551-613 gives 2.93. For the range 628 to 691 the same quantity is 2.88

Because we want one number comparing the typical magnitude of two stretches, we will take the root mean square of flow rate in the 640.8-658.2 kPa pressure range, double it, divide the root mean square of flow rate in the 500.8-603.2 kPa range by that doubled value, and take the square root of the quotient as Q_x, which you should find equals 0.710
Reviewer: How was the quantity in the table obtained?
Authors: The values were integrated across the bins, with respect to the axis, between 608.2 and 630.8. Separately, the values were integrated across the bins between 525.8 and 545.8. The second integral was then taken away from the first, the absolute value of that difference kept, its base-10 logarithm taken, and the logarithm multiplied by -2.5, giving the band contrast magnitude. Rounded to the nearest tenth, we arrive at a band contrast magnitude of -2.5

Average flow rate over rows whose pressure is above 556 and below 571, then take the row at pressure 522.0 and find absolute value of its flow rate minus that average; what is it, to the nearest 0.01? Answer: 0.24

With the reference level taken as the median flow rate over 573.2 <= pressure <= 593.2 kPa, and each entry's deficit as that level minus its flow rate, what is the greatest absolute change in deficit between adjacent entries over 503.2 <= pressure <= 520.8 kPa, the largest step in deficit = 0.28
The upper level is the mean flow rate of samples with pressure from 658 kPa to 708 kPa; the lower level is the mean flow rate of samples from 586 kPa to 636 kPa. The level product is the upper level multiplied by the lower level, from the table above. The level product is 7.6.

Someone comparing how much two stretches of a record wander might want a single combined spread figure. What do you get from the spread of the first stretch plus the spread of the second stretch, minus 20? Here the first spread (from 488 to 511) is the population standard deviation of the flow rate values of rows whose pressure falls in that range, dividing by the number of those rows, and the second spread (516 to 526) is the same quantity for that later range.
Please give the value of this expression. -19.8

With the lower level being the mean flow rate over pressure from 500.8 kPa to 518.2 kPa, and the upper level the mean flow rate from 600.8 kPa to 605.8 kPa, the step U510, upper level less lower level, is -0.20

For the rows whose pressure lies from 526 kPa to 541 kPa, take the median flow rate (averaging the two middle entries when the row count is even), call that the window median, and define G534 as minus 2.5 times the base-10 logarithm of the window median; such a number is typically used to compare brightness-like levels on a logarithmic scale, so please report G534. -1.19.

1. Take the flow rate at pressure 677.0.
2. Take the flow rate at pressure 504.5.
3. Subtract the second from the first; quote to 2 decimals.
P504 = -0.30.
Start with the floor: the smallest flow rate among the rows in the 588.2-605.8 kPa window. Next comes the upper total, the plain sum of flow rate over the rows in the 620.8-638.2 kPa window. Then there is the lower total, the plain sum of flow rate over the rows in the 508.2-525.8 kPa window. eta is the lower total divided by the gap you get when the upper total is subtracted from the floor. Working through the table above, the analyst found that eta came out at -1.24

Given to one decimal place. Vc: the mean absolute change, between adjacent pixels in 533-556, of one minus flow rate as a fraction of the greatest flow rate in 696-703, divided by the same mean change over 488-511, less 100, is -98.5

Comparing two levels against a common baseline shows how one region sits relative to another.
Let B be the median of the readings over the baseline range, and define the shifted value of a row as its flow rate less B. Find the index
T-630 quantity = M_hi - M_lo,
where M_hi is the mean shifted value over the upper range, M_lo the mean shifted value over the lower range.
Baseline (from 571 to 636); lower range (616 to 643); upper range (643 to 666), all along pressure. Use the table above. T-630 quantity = 0.00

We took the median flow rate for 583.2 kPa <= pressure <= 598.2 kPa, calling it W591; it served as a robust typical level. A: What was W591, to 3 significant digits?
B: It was 2.96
